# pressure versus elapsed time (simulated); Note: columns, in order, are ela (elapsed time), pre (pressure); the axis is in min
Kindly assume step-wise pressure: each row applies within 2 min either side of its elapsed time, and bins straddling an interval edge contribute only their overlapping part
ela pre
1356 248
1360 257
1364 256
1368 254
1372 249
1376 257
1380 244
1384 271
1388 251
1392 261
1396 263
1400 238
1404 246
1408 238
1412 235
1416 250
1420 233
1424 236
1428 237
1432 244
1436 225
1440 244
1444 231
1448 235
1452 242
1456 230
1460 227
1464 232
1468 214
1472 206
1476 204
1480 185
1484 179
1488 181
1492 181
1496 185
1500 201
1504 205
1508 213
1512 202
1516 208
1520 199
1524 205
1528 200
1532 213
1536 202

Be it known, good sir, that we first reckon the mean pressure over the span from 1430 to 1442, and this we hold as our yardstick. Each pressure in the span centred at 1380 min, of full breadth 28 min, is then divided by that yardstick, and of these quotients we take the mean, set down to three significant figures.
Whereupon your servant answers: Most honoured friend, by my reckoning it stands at 1.07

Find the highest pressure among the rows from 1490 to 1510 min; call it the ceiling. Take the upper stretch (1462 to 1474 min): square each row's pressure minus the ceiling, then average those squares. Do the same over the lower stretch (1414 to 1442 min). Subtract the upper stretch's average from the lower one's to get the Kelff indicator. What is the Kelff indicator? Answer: 569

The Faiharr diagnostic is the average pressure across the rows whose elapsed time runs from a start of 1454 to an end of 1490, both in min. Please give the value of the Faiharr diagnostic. 206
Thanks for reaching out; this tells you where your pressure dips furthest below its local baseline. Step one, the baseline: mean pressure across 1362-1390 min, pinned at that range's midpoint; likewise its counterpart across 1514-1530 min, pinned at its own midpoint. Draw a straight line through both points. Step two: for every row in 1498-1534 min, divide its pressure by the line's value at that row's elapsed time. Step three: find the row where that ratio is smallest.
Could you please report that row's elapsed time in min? 1500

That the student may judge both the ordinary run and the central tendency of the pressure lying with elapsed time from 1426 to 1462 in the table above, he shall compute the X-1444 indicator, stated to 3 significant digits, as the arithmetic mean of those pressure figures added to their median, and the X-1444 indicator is 470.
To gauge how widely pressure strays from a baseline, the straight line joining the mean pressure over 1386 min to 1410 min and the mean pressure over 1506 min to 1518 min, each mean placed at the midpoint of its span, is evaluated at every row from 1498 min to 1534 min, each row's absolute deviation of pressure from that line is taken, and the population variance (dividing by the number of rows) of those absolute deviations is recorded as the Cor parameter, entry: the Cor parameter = 14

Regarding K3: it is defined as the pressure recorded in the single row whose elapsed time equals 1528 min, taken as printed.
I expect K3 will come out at 200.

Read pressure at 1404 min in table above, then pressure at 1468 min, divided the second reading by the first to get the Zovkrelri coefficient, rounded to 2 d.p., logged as 0.87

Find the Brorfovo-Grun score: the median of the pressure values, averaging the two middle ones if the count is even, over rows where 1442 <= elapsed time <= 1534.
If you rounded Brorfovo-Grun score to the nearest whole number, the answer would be 205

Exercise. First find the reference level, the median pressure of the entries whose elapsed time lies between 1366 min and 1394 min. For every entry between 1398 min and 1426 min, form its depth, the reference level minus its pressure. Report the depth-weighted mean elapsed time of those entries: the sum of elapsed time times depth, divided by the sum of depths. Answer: 1412.8 min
